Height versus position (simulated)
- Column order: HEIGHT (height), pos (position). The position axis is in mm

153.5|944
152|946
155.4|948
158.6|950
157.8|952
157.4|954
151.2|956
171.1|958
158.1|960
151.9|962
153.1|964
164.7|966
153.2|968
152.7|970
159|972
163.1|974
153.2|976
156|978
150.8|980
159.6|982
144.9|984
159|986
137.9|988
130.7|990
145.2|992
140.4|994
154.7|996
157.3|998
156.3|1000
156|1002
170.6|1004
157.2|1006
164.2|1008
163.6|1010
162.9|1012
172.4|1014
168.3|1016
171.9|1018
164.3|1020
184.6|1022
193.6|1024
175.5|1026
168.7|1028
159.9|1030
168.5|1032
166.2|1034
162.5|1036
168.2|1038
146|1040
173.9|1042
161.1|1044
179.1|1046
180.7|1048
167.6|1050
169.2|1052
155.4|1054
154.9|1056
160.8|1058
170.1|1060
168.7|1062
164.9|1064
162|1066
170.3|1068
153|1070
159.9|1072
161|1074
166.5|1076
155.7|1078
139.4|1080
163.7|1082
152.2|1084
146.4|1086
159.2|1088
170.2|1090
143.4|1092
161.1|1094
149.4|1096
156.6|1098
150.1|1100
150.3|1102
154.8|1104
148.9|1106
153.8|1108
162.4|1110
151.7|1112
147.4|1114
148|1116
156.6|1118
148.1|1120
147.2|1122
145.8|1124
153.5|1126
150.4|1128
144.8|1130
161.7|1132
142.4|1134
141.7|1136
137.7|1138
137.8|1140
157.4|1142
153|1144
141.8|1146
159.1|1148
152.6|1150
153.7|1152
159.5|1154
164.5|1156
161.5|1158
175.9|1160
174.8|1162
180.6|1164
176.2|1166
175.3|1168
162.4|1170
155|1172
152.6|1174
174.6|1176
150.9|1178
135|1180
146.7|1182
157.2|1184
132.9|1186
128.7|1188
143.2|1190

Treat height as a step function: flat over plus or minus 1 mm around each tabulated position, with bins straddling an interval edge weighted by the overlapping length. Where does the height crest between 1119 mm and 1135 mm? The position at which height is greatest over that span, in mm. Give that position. 1132 mm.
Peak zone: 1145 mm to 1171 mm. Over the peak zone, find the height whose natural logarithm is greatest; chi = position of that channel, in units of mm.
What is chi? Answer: 1164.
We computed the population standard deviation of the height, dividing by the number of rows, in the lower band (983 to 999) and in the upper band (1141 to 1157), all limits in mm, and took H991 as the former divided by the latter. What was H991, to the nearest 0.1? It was 1.5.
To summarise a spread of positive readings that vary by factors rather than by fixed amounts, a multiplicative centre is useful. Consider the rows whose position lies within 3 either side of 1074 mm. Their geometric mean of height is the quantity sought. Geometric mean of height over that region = 162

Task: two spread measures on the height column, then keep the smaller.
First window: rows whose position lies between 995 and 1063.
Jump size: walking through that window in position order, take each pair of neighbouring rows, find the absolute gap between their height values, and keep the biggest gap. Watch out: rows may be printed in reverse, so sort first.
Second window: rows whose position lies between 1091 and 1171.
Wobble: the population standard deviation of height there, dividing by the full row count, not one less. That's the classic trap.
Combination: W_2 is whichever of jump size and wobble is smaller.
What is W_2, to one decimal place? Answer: 10.6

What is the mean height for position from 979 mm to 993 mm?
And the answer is 147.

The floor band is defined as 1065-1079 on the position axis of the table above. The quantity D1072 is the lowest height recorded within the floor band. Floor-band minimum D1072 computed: 153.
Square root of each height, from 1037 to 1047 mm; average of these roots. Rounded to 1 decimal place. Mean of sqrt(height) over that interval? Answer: 12.9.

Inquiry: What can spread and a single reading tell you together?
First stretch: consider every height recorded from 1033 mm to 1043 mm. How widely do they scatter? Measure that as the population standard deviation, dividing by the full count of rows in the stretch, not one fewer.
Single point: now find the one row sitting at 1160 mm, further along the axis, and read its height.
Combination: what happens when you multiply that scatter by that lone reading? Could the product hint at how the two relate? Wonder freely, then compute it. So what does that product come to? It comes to 1659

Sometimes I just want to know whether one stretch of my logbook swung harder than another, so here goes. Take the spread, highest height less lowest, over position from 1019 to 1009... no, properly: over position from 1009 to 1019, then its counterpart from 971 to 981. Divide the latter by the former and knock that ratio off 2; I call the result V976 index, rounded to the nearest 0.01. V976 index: 0.71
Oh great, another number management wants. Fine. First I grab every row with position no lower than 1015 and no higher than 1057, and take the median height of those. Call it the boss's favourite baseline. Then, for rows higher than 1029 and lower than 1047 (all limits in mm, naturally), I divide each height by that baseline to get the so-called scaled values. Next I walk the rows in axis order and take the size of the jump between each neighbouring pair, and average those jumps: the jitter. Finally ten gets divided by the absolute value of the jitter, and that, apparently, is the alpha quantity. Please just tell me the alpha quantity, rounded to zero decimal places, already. 133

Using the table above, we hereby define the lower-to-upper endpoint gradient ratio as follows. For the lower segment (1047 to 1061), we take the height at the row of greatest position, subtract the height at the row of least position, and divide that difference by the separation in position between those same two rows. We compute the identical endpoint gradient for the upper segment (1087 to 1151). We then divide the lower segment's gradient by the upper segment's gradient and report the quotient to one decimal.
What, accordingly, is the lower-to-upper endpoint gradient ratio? 8.3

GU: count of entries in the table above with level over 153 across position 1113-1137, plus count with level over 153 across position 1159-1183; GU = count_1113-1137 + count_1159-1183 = 11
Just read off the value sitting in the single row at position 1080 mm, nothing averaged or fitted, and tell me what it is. 139.4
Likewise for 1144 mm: 153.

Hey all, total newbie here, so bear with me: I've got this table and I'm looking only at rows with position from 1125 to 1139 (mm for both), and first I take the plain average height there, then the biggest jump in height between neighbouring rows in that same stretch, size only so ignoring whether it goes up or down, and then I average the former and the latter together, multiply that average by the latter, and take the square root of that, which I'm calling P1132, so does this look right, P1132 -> 40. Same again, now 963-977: 31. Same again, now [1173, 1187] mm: 46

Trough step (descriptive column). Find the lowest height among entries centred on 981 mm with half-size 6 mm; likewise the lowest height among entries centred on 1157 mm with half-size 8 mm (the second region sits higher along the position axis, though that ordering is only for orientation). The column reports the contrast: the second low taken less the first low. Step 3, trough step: 8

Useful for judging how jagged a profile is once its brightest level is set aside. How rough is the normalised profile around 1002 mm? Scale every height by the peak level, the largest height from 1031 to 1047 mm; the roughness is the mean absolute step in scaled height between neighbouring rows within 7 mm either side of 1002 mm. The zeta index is 0.036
